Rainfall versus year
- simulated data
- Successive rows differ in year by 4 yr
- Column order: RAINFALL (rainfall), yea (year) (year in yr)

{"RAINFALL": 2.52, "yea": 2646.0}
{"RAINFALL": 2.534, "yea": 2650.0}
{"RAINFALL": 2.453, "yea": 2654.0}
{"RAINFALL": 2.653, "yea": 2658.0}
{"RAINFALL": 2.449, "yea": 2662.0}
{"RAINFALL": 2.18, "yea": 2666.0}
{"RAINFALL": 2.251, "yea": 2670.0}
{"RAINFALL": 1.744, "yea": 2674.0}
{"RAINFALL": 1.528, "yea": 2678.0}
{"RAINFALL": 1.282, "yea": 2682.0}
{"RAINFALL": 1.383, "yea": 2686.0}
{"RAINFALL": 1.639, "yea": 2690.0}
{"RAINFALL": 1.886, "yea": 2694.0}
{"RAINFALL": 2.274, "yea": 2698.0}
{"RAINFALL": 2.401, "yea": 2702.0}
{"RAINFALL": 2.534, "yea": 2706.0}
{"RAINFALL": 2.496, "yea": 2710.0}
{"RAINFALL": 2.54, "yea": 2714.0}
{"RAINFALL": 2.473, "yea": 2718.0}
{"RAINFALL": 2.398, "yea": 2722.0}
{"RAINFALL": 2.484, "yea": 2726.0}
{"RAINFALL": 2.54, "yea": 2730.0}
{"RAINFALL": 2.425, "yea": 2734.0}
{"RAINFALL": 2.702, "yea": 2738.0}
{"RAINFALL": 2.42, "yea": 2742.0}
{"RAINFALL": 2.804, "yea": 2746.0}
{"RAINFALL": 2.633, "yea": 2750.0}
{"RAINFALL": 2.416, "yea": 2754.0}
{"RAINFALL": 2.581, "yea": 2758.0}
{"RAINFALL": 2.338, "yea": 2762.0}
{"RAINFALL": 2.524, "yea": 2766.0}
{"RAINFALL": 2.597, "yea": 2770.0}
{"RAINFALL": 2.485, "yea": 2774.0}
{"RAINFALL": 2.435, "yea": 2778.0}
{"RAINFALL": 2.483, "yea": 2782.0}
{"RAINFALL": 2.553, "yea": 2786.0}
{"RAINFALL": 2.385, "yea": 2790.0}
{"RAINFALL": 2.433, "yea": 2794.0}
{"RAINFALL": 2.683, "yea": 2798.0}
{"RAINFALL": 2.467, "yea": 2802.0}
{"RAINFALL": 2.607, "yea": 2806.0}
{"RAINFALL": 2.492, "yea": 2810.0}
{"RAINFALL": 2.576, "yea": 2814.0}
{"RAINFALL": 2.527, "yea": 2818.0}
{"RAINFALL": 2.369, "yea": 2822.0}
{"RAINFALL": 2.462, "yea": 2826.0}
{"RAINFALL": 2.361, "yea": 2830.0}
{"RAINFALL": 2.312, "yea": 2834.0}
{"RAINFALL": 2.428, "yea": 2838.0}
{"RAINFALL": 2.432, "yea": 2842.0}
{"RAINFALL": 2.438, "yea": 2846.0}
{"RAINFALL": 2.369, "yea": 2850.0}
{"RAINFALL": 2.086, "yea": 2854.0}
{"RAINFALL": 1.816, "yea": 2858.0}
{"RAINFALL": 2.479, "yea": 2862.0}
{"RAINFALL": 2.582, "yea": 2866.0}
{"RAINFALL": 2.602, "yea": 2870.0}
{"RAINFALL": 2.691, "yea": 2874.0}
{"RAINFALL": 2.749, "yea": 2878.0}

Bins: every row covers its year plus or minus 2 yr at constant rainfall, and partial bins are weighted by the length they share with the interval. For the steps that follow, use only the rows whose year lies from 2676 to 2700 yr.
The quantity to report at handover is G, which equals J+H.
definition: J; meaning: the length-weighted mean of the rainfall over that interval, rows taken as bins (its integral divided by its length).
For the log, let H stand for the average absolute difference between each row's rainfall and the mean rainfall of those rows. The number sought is 1.94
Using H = 0.28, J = 1.67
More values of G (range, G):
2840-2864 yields 2.48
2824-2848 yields 2.45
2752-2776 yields 2.57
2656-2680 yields 2.47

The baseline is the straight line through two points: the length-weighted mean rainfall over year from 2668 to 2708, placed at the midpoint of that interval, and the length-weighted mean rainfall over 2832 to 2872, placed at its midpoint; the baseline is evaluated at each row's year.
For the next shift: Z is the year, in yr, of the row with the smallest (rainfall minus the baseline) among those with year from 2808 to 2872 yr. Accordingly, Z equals 2858.0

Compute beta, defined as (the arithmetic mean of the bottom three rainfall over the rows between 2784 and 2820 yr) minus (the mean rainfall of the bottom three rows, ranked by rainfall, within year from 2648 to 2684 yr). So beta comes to 0.9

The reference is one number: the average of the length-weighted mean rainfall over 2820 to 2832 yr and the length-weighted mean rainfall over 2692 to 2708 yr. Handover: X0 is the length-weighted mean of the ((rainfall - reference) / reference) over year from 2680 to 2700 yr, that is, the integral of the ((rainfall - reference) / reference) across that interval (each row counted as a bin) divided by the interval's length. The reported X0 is -0.28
